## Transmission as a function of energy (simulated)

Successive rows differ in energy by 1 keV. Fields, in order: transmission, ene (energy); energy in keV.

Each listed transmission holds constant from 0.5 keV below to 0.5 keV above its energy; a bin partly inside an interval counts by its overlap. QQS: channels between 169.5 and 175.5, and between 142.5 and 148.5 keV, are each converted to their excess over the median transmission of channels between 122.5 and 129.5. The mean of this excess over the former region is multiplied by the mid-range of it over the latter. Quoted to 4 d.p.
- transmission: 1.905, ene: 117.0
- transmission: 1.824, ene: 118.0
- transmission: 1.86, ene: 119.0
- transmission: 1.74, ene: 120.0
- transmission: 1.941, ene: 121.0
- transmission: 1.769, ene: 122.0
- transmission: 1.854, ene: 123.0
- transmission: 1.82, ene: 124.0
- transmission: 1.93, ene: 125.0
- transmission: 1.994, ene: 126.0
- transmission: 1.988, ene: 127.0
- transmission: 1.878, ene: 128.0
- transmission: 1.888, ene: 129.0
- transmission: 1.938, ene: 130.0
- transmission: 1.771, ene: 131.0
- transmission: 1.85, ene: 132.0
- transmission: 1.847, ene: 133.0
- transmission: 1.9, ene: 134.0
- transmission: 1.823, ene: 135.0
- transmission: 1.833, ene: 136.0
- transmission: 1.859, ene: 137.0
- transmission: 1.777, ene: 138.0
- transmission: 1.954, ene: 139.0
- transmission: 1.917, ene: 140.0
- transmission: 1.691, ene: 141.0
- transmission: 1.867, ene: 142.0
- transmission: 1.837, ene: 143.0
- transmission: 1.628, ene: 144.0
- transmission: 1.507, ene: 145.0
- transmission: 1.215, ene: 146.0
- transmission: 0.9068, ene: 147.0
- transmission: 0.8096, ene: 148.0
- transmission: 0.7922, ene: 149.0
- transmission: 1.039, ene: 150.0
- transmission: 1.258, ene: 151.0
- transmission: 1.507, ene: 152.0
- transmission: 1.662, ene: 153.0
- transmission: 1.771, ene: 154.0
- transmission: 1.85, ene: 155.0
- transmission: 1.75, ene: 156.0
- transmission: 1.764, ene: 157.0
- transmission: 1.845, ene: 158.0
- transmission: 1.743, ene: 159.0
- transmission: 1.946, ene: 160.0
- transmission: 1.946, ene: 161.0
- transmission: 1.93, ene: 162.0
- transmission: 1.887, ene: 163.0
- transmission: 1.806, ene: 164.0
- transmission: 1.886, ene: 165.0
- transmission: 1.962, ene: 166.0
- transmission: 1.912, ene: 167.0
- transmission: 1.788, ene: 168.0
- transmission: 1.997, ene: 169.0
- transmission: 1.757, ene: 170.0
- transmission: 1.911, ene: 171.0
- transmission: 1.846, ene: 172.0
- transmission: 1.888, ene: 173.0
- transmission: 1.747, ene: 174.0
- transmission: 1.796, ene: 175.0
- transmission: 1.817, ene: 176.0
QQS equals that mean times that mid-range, 0.0360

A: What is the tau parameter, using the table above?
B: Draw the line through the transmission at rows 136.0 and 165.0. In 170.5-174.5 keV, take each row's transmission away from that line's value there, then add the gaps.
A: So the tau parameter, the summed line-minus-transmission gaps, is 0.21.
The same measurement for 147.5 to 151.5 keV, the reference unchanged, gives 3.53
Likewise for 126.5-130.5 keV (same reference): -0.41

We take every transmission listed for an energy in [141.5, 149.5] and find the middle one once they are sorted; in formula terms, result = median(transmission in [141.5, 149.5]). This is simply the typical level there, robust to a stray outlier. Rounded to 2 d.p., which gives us 1.36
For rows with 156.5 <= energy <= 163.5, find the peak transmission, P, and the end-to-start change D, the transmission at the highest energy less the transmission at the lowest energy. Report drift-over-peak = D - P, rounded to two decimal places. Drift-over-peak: -1.82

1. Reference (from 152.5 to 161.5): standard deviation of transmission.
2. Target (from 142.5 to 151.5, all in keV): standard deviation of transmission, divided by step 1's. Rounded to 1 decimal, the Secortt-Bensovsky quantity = 3.9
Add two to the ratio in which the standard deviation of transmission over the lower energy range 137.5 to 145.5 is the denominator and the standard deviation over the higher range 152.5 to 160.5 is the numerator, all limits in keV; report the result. 2.6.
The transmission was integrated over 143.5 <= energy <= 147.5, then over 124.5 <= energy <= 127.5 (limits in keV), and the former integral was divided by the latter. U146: 0.9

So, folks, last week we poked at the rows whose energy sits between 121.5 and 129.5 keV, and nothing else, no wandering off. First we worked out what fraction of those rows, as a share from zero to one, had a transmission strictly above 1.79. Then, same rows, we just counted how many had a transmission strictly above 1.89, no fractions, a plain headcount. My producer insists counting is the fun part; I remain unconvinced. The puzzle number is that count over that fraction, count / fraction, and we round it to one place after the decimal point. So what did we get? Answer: 3.4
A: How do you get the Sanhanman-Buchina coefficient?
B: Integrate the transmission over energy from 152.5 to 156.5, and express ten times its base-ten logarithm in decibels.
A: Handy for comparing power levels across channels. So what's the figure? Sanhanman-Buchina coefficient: 8.47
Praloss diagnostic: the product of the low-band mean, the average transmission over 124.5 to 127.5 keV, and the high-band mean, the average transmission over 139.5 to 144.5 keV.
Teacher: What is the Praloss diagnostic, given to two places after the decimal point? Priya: 3.52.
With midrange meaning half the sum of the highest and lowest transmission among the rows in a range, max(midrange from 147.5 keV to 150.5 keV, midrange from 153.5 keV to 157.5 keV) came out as 1.800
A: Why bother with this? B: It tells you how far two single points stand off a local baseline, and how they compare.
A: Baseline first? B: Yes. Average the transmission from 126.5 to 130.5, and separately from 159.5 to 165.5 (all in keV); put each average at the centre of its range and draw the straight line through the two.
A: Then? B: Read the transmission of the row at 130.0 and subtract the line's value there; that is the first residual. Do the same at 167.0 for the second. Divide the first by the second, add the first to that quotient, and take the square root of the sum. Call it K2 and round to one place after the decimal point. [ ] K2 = 1.0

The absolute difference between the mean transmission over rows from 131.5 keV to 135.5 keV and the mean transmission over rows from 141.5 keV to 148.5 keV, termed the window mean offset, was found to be 0.459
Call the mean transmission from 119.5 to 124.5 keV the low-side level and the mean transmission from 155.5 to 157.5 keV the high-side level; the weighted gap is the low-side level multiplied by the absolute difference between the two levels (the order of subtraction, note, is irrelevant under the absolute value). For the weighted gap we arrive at 0.124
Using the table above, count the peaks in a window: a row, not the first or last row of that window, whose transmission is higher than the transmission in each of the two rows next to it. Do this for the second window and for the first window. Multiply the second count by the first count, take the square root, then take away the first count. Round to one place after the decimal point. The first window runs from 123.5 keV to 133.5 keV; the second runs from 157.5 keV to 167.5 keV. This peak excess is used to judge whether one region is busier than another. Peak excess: -1.3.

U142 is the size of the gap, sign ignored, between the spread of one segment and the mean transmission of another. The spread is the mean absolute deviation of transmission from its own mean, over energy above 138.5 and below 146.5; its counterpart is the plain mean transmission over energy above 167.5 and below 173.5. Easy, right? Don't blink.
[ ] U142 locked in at 1.67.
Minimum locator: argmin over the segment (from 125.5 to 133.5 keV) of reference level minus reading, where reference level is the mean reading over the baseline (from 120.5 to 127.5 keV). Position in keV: 126.0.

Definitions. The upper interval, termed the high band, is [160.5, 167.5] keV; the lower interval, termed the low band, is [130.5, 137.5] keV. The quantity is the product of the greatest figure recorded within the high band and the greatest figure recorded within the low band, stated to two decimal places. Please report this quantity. 3.73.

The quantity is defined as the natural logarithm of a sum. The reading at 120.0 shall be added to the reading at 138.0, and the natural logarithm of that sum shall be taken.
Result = 1.26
